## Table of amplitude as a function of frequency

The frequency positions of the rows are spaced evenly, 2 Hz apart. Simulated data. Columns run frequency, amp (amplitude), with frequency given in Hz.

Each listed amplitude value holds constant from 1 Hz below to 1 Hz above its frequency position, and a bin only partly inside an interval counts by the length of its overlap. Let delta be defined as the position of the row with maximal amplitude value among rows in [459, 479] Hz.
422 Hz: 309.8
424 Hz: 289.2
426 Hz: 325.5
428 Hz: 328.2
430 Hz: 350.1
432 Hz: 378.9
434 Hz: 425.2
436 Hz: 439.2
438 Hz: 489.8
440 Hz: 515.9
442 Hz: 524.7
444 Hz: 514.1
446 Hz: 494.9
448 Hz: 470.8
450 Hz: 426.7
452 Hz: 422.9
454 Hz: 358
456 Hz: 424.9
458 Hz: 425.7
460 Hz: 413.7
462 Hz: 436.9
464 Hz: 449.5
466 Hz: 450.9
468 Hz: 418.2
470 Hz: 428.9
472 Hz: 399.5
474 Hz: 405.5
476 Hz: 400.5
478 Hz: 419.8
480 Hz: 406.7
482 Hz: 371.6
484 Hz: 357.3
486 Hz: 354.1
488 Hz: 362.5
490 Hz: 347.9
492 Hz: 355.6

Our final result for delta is 466 Hz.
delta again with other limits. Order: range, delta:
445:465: 446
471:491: 478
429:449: 442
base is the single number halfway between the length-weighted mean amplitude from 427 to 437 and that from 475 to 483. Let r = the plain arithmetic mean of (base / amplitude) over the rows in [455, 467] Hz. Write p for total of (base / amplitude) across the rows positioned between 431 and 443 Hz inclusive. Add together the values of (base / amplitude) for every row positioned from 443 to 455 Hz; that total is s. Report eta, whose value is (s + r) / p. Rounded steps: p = 5.2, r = 0.90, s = 5.3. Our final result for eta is 1.21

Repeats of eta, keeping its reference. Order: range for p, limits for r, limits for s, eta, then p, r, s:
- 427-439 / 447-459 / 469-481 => 1.12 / 6.0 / 0.94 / 5.7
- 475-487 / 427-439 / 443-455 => 1.03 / 6.1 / 0.99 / 5.3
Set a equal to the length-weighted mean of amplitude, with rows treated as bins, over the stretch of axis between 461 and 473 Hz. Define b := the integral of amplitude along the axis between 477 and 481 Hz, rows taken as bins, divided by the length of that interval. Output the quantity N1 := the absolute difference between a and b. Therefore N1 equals 17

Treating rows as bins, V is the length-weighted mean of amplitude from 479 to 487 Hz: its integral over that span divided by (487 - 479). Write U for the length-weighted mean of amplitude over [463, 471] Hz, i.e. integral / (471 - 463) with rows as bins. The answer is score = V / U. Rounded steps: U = 437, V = 372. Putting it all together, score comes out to 0.85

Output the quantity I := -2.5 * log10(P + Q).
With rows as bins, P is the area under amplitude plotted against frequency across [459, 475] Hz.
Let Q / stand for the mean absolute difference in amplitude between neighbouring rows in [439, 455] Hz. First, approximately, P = 6806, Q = 25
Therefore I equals -9.59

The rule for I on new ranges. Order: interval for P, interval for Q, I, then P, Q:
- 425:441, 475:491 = -9.54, 6506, 15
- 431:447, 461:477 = -9.70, 7565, 14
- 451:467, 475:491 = -9.58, 6765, 15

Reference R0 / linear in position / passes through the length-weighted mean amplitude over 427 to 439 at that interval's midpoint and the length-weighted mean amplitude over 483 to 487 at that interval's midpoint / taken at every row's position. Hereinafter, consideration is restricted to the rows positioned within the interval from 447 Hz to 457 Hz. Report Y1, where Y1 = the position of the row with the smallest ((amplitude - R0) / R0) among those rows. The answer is 454 Hz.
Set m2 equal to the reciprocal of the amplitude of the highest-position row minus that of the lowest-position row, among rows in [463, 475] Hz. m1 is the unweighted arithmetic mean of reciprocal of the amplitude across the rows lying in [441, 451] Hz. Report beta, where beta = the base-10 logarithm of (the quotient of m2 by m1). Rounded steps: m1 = 0.0021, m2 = 0.0002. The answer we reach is -0.93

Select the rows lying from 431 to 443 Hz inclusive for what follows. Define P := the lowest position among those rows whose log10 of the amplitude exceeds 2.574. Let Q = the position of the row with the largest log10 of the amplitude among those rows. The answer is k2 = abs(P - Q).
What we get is 10 Hz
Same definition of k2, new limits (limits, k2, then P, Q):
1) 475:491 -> 2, 476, 478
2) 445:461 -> 0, 446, 446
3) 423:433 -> 0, 432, 432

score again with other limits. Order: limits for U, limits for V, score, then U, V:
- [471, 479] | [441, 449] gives 1.23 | 406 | 501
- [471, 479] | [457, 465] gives 1.06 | 406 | 431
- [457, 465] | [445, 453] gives 1.05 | 431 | 454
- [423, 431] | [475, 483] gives 1.24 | 323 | 400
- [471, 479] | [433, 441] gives 1.15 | 406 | 468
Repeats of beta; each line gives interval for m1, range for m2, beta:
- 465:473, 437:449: -1.46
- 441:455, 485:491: -1.64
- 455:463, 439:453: -0.74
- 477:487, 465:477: -0.97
